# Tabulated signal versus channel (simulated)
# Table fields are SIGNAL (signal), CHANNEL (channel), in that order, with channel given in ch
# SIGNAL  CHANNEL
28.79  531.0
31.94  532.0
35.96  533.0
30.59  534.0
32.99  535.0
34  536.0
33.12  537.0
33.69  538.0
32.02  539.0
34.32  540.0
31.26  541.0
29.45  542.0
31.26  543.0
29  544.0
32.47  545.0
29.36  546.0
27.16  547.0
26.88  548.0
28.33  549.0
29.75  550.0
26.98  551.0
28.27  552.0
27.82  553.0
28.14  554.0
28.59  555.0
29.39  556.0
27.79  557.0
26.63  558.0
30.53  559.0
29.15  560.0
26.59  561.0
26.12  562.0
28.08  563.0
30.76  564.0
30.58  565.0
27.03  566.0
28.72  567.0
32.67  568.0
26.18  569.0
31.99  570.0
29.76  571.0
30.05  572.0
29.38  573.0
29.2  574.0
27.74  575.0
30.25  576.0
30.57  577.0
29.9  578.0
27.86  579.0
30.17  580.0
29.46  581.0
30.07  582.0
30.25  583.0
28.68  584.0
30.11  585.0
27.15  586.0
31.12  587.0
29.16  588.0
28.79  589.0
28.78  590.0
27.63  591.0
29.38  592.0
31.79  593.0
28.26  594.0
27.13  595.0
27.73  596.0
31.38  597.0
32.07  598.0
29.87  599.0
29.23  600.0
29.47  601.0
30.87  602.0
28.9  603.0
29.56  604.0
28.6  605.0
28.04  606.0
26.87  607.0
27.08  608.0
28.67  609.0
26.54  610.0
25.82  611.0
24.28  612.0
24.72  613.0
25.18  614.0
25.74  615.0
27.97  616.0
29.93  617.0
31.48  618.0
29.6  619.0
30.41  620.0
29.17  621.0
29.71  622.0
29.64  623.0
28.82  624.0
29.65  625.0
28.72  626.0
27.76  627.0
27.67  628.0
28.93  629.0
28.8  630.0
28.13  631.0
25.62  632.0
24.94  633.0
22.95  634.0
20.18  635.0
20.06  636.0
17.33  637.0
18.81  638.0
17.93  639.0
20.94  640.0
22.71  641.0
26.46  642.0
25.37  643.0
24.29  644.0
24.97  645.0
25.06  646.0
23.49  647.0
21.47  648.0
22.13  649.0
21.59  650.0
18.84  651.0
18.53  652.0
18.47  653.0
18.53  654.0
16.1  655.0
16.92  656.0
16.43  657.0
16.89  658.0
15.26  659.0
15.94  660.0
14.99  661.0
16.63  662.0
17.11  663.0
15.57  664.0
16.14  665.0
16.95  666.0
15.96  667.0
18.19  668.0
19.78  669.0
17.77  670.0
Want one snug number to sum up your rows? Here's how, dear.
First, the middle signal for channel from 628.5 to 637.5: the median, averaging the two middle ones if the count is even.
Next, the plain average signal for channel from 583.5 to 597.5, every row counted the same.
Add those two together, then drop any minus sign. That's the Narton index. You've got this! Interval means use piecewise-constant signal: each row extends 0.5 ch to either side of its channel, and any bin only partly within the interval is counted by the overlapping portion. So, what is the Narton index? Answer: 54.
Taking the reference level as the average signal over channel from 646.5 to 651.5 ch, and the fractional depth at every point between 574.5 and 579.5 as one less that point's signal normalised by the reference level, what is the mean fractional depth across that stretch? -0.36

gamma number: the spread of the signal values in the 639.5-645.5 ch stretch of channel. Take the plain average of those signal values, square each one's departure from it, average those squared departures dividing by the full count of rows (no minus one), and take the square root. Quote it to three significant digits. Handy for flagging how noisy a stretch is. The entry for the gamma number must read 1.82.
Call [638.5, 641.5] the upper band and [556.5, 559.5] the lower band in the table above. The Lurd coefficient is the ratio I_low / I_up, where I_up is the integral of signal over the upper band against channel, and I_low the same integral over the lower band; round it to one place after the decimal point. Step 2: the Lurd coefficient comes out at 1.4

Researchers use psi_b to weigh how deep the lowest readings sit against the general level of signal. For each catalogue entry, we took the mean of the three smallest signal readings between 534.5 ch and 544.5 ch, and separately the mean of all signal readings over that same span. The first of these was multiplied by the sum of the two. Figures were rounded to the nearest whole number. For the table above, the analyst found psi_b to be 1854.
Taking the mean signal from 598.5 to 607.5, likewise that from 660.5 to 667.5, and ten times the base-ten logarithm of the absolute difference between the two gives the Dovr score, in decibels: 11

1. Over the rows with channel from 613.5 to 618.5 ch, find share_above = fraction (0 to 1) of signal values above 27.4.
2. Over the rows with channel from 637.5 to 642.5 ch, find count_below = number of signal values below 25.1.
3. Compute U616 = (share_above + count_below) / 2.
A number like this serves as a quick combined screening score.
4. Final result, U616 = 2.30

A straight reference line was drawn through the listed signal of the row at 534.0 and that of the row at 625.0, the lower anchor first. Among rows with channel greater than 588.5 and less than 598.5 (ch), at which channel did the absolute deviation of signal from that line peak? 595.0 ch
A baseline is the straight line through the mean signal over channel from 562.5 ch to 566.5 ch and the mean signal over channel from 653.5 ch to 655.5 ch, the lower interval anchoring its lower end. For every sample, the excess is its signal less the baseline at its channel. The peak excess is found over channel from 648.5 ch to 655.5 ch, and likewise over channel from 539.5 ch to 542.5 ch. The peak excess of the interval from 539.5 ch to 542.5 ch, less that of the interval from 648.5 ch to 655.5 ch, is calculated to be -2.1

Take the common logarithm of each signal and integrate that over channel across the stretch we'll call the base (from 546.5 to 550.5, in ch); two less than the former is 3.79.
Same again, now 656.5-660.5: 2.83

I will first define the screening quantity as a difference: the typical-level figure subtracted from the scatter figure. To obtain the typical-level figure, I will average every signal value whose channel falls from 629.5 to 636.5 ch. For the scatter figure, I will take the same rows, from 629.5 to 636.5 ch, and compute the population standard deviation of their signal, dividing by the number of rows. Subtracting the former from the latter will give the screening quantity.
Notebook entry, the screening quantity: -21.1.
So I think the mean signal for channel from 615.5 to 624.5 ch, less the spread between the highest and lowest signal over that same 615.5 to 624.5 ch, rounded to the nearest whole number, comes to 26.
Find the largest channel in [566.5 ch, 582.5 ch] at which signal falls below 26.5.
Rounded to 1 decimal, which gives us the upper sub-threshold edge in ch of 569.0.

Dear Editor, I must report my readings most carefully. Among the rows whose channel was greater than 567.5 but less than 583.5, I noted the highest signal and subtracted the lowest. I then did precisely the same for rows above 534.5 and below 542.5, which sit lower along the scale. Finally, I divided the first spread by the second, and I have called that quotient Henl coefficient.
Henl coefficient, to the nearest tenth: 1.3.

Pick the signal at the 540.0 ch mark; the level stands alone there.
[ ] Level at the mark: 34.32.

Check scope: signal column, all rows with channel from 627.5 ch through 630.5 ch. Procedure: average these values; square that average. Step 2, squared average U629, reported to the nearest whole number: 810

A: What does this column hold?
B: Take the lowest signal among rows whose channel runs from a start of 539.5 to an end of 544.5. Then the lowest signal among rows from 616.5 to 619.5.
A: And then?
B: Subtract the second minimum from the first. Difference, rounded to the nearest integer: -1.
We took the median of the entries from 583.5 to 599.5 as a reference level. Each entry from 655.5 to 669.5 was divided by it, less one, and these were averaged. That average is -0.43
